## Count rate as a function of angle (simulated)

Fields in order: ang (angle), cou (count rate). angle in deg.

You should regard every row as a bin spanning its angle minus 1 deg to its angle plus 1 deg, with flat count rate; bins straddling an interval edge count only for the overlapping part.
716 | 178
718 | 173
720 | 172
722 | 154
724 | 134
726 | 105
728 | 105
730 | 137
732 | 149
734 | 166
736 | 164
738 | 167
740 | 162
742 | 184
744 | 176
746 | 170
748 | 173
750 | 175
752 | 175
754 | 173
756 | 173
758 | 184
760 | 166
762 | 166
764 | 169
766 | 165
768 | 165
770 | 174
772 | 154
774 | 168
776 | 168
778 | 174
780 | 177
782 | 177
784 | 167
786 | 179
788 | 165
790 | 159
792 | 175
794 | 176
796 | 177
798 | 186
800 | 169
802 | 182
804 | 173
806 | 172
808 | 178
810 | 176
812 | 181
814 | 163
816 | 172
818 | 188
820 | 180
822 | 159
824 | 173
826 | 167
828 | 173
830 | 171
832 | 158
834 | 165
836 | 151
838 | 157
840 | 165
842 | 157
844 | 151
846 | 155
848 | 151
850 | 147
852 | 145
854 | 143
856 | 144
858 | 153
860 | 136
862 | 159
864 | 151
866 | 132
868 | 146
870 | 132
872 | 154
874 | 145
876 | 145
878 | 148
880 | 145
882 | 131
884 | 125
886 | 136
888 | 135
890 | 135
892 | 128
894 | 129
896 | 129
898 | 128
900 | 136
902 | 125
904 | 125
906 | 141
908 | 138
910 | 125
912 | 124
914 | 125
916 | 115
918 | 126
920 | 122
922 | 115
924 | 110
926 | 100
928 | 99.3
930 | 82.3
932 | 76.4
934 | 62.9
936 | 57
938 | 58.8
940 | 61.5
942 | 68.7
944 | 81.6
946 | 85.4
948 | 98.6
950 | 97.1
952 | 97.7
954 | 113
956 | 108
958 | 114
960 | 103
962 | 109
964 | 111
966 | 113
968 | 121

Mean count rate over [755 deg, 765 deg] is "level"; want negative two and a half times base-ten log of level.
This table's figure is -5.59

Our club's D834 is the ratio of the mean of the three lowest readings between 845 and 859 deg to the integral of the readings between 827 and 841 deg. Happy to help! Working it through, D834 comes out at 0.063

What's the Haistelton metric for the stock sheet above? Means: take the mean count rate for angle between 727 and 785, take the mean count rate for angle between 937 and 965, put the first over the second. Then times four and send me 7.1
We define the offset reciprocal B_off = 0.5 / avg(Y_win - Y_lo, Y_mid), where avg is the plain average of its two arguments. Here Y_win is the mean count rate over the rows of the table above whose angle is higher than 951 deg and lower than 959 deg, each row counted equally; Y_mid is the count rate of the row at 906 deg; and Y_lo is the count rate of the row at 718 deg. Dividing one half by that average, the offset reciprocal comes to 0.013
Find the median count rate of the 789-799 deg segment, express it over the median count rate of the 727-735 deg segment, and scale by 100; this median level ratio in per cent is 123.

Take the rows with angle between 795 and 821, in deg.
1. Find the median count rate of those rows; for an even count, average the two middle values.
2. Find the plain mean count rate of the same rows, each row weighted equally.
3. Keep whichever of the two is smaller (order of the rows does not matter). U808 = 177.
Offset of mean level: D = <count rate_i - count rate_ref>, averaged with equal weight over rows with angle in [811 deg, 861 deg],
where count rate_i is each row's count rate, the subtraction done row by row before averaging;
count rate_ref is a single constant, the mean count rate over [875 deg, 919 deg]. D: 29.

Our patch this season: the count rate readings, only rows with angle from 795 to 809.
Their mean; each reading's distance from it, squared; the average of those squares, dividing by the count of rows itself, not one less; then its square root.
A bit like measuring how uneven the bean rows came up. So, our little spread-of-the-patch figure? 5.5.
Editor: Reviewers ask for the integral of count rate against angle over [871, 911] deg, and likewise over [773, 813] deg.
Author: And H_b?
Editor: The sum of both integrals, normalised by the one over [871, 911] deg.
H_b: 2.29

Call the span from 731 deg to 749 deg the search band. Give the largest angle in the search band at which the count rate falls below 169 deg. 740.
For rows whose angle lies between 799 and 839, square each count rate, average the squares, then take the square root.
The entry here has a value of 171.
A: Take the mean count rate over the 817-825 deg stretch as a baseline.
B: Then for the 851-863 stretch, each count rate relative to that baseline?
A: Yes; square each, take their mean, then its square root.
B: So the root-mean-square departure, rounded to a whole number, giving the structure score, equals 29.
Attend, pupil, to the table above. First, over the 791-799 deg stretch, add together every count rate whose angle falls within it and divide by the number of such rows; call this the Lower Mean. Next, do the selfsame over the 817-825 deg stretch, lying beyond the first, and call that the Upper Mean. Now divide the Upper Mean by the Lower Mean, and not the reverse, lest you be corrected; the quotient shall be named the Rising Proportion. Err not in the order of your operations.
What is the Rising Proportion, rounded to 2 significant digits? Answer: 0.98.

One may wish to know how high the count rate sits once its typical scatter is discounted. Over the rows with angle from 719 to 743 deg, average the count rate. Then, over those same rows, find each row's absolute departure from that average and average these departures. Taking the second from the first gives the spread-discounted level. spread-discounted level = 130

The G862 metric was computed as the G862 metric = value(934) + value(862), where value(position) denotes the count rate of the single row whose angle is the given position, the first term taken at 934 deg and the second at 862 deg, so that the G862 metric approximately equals 222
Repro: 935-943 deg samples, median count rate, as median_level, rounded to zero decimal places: 60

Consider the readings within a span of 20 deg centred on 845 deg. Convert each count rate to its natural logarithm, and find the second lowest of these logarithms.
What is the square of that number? 24.8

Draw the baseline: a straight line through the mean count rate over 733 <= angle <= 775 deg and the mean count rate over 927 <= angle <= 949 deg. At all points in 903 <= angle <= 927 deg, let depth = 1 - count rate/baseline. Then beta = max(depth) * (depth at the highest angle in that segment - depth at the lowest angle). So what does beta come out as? -0.027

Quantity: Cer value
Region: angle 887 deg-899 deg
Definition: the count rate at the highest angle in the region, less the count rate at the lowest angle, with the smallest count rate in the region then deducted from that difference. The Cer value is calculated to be -135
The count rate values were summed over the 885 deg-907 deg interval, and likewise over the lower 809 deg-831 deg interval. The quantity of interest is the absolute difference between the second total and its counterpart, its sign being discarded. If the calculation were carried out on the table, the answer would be 456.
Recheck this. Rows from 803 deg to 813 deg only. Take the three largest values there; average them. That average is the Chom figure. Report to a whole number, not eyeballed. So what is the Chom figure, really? 178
